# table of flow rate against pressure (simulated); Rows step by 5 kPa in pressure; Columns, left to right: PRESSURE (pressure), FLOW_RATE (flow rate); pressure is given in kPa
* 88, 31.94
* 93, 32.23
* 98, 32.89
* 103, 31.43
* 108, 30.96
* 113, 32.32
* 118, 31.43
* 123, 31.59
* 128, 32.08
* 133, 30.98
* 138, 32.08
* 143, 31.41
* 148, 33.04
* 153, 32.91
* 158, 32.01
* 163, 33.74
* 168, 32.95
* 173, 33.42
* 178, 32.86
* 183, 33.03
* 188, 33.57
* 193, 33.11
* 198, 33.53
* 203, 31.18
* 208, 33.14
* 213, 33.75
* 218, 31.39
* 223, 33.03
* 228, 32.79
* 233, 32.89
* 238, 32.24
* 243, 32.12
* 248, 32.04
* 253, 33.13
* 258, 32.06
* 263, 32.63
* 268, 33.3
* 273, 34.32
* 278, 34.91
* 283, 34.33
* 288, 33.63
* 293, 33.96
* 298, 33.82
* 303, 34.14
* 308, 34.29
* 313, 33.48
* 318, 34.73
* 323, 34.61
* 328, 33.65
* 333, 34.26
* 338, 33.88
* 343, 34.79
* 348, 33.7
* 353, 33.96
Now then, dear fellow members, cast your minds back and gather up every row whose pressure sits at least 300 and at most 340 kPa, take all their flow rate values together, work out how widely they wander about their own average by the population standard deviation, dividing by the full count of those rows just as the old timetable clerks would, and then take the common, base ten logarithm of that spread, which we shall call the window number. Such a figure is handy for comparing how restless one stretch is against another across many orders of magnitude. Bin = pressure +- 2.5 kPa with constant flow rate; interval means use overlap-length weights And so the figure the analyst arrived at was -0.39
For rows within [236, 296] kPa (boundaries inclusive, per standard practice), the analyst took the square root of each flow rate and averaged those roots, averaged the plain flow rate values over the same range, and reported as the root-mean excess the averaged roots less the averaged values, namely -27.5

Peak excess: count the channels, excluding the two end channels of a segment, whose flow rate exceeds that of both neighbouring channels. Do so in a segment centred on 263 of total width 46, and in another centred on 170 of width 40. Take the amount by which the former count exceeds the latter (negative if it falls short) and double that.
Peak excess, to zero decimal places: 0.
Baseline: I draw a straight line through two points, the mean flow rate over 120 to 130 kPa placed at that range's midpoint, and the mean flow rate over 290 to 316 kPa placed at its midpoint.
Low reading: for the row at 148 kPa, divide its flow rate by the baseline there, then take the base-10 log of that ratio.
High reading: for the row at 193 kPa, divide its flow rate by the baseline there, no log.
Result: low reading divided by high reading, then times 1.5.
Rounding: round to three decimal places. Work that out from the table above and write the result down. 0.019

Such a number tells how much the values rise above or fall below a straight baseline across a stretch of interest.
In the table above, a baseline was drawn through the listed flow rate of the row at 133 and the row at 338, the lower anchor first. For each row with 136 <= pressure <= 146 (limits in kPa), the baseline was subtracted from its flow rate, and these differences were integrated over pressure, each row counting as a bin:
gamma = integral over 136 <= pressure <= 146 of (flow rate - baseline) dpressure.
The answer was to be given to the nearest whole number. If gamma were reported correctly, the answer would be 7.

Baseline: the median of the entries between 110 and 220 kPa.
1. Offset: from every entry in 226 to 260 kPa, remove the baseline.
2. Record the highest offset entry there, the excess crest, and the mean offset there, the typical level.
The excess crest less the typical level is 0.66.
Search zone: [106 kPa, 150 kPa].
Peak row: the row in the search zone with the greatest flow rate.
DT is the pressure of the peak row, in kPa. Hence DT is 148 kPa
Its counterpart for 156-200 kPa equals 163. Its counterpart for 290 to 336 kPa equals 318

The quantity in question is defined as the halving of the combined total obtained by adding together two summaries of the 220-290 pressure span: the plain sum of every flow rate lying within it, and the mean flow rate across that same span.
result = 248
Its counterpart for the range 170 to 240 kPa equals 246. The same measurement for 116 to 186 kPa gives 243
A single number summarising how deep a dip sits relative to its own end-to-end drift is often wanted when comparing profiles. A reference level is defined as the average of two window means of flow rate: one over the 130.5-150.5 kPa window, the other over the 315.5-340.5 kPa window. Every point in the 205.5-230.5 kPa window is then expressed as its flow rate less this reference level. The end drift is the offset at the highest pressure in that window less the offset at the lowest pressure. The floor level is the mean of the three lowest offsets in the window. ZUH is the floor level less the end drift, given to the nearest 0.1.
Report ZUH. -0.3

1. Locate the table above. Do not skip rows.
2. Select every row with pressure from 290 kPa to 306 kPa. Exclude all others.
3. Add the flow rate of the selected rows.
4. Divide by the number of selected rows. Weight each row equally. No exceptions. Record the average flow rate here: 34.0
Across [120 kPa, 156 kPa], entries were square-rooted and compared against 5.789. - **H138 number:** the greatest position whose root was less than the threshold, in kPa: 153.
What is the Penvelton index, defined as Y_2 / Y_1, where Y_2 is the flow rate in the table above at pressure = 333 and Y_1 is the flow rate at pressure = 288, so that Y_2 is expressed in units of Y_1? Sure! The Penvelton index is 1.02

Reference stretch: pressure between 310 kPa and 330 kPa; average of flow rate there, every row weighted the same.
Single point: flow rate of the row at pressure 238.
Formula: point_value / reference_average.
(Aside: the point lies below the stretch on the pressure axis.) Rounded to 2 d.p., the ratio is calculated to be 0.94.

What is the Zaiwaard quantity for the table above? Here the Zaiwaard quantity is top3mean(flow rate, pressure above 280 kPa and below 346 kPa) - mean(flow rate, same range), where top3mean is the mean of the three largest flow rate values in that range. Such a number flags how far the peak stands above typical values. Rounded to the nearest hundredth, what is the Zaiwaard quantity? 0.59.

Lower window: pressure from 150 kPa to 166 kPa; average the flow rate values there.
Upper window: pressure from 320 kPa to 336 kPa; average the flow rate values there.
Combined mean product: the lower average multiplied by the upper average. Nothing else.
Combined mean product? 1124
